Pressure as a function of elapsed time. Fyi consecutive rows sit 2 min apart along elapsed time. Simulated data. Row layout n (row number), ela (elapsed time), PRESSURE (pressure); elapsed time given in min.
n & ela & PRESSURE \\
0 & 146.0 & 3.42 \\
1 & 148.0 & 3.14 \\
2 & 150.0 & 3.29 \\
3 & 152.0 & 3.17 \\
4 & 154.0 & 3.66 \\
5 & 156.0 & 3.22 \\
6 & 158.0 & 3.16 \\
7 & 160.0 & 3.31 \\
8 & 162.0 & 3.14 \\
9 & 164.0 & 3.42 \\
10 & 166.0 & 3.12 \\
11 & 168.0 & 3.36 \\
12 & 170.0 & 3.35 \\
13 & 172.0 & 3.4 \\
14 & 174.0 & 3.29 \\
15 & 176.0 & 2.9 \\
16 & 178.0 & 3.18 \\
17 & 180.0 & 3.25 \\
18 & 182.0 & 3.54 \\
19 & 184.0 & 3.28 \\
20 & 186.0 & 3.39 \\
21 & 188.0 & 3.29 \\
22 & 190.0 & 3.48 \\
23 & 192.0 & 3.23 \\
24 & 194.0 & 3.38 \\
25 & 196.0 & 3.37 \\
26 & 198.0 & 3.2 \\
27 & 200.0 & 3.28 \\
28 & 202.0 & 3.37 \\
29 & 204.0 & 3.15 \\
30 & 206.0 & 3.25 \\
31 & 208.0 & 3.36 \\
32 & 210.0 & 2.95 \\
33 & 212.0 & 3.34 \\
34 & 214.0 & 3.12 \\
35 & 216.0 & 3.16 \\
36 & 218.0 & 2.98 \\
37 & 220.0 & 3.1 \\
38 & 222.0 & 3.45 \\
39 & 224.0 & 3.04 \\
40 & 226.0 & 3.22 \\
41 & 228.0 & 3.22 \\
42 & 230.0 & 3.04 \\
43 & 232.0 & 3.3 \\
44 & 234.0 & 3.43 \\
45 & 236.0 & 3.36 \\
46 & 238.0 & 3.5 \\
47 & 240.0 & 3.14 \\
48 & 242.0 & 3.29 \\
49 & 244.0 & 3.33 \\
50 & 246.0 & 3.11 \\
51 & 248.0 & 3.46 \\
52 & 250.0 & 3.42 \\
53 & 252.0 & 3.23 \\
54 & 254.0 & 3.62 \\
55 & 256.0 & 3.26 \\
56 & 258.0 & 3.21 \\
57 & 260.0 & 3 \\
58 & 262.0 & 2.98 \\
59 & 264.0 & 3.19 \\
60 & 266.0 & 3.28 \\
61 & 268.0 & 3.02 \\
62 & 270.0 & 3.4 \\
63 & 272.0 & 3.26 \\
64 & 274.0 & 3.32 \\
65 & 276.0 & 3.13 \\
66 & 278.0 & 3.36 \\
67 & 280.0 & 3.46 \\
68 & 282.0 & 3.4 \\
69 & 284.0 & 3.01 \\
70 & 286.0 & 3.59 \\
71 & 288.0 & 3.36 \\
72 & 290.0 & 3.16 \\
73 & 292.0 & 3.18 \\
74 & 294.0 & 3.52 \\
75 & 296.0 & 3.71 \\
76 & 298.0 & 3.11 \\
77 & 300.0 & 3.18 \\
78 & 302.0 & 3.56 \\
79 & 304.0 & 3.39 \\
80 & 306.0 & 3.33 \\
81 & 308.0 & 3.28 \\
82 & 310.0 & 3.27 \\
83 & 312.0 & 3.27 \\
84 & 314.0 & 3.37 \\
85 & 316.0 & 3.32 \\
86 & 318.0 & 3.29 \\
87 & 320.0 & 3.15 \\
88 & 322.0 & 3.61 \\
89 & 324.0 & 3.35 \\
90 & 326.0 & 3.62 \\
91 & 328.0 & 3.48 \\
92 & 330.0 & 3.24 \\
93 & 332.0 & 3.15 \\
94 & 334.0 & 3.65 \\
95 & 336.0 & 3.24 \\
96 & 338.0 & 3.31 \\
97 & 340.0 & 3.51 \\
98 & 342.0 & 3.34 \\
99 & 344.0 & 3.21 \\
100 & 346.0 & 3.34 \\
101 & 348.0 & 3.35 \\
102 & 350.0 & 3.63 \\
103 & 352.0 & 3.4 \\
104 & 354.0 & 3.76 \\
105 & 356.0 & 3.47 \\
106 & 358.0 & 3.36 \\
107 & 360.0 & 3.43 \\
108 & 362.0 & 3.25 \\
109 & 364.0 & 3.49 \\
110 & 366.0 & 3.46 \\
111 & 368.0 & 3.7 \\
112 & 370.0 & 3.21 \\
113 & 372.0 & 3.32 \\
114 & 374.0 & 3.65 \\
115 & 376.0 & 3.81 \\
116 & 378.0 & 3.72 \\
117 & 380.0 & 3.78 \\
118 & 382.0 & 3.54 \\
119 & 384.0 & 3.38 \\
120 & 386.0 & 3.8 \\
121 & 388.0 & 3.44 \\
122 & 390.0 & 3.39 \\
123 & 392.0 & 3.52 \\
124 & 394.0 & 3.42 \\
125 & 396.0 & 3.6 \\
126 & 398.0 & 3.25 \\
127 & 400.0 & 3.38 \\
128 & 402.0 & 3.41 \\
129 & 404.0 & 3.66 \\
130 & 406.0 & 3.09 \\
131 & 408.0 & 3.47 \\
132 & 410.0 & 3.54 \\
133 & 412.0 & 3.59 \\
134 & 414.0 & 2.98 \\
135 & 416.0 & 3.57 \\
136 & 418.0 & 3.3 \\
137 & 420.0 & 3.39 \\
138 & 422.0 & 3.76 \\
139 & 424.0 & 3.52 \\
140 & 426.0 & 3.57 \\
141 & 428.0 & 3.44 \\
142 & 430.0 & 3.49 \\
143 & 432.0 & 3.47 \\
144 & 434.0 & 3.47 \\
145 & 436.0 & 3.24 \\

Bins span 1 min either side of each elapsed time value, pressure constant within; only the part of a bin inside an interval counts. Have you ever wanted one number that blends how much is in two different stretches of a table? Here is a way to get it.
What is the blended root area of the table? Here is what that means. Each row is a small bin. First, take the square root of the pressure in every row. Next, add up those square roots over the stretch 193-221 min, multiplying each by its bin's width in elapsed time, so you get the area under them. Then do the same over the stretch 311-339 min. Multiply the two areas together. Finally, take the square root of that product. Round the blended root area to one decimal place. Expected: 50.8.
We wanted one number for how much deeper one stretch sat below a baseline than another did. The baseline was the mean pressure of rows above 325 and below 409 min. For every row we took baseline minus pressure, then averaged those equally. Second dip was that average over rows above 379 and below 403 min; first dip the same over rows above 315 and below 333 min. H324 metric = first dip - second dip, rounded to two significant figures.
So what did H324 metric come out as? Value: 0.14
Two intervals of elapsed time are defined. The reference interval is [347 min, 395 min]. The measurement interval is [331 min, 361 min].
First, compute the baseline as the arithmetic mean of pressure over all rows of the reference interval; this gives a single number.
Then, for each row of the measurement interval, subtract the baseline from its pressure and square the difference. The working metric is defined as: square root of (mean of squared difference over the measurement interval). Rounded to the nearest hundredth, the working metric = 0.19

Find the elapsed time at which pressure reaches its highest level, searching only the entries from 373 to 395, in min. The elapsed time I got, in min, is 376.0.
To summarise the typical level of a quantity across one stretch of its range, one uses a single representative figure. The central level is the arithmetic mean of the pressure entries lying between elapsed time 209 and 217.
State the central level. 3.14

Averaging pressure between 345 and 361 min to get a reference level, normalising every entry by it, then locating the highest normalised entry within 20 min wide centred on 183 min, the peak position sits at 182.0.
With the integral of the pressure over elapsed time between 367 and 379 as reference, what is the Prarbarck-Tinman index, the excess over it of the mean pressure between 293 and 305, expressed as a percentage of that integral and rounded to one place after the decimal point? -92.0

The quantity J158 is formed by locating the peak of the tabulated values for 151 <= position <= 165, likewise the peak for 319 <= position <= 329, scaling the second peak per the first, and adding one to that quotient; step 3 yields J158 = 1.99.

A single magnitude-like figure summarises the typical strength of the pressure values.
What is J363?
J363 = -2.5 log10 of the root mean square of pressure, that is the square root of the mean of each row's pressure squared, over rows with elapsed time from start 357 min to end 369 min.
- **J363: -1.34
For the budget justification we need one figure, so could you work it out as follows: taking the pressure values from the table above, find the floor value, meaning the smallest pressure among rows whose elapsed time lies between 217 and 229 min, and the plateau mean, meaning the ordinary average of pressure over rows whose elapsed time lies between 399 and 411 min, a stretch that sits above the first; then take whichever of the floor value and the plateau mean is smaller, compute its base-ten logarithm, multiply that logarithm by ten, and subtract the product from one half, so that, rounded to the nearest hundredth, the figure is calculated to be -4.24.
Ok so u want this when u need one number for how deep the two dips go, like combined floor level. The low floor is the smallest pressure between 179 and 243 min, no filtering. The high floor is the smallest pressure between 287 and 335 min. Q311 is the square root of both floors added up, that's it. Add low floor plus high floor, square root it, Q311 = 2.46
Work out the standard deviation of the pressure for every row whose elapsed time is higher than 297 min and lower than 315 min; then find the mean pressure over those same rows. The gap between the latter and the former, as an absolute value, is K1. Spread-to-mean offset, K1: 3.18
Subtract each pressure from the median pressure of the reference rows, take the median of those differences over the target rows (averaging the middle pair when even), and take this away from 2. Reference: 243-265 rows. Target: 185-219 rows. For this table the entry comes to 2.05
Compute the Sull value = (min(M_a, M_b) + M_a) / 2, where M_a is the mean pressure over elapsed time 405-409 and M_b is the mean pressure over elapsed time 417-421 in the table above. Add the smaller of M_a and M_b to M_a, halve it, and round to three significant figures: 3.28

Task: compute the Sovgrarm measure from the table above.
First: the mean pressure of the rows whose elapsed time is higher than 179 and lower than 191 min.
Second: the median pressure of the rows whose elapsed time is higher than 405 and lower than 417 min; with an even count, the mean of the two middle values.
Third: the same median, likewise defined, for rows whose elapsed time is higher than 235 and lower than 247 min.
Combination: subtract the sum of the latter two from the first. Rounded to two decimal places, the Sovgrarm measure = -3.44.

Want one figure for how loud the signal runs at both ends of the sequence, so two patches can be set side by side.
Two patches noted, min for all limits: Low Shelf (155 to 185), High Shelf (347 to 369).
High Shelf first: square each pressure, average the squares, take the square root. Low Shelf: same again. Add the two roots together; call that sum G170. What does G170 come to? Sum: 6.75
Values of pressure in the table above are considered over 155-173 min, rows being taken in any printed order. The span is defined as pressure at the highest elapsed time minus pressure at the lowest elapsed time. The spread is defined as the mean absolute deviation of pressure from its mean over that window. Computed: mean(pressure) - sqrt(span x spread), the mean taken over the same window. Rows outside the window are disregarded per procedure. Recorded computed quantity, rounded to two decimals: 3.14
